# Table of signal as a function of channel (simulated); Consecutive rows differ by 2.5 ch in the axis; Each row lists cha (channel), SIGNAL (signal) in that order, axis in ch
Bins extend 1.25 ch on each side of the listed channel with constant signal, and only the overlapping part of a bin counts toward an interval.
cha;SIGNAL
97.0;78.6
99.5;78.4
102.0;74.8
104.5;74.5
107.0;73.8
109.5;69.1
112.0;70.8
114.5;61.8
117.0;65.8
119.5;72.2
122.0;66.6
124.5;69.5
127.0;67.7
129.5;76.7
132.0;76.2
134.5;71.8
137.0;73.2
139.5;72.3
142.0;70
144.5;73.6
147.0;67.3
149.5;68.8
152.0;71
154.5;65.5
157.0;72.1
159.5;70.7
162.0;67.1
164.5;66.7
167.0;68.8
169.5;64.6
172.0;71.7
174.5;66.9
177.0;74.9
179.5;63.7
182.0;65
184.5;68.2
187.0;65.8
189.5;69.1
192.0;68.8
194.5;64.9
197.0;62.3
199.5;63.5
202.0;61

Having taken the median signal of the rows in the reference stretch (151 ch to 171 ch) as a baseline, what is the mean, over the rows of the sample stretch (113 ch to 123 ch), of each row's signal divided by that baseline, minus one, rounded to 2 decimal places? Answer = -0.02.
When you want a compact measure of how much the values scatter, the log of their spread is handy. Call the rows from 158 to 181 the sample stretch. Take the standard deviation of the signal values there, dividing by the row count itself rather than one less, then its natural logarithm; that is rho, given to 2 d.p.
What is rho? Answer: 1.21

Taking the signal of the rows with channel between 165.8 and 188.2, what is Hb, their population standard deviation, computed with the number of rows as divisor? 3.4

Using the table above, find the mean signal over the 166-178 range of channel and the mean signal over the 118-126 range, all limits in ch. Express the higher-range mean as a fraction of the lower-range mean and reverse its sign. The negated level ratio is -1.00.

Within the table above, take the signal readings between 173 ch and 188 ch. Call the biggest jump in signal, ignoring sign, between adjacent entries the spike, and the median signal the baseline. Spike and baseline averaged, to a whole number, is 39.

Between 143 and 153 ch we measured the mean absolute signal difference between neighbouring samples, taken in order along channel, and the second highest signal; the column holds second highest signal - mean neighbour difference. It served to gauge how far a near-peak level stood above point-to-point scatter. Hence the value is 67.7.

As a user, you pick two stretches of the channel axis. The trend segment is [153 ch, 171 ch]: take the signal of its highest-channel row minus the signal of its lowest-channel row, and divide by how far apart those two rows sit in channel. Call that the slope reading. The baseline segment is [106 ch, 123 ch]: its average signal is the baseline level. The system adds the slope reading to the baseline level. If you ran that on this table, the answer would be 68.5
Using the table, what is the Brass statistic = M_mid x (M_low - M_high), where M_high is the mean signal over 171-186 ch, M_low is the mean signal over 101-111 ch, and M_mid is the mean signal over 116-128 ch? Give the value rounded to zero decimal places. 318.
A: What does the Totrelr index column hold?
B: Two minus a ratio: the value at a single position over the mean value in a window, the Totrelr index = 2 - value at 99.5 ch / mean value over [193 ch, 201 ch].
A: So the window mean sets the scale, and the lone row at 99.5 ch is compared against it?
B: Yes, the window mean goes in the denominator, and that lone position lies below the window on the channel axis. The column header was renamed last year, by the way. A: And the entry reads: 0.77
